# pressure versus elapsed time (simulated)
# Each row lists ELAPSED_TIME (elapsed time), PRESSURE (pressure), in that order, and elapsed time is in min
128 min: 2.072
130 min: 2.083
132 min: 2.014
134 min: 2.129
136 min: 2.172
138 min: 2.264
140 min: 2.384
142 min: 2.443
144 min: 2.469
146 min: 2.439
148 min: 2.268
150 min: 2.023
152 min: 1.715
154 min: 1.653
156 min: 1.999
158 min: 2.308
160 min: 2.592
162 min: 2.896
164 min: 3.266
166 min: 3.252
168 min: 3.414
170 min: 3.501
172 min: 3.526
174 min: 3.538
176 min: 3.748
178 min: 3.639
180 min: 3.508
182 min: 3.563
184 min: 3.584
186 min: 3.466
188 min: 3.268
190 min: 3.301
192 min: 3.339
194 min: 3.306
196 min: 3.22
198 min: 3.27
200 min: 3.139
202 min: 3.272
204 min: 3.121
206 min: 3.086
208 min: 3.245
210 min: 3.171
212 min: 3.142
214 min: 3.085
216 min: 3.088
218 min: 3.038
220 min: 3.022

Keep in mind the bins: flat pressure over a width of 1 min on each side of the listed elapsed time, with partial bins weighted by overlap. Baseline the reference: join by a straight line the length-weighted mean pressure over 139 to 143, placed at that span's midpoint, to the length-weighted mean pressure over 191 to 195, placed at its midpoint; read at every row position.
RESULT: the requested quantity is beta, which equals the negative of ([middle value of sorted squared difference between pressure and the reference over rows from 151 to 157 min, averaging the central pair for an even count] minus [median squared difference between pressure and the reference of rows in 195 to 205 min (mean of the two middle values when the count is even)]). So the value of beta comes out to -0.750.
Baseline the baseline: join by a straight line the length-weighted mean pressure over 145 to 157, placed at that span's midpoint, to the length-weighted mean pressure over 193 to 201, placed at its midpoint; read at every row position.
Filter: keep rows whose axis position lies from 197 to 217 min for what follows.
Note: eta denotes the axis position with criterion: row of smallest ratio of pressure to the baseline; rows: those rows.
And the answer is 216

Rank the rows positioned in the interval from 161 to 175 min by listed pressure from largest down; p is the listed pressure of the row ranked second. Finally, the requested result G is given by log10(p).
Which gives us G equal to 0.55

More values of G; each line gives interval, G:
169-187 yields 0.56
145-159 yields 0.36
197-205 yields 0.51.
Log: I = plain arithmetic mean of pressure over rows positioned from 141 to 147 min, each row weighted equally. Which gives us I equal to 2.5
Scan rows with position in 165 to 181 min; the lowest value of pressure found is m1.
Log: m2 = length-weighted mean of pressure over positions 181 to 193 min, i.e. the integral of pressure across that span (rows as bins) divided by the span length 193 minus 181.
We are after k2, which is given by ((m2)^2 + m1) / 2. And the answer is 7.5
